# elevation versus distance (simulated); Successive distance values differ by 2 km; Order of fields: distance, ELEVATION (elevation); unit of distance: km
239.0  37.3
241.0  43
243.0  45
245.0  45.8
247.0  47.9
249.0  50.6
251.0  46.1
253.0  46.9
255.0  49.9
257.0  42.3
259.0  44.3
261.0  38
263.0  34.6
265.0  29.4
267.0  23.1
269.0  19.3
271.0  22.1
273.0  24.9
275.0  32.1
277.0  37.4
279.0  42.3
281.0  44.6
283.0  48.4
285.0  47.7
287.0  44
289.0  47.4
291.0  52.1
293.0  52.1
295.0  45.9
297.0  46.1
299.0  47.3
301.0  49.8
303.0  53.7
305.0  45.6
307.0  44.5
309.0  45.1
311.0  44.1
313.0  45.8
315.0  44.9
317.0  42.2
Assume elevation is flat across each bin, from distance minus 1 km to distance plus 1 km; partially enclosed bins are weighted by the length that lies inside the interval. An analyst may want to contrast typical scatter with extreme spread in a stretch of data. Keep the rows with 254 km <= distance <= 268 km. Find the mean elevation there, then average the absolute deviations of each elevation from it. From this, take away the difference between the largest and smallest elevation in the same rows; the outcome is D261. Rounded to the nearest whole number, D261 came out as -20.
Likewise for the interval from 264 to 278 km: -13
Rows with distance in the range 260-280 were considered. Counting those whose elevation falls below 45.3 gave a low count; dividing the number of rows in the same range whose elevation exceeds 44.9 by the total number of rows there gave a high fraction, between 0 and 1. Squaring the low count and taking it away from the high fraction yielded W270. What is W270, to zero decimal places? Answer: -100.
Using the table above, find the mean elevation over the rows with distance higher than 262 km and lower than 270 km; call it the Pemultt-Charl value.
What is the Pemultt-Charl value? 27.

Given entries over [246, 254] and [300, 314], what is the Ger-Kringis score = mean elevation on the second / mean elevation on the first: 1.0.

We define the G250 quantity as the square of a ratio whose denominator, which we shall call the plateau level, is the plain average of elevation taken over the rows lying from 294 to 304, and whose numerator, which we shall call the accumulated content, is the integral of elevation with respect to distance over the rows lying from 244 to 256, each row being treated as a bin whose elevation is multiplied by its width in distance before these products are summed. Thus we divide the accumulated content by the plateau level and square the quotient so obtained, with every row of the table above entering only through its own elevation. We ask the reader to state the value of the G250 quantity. 140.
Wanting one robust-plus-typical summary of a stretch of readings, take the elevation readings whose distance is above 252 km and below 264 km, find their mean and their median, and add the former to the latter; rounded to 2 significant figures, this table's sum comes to 86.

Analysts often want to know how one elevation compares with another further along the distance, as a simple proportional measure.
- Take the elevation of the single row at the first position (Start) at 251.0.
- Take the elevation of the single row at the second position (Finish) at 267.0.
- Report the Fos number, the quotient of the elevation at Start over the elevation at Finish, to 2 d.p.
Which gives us 2.00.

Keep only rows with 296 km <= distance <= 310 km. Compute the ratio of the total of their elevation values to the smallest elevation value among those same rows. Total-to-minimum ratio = 7.5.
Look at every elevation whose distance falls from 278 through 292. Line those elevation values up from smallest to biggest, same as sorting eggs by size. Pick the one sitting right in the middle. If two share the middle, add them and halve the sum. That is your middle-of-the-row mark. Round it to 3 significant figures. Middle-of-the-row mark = 47.4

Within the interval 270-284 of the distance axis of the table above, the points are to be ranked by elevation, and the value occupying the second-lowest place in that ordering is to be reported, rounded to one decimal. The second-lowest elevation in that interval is 24.9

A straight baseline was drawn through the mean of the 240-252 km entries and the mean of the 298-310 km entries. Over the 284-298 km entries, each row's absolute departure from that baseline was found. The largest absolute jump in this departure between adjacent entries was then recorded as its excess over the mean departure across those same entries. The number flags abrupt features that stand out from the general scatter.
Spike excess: 2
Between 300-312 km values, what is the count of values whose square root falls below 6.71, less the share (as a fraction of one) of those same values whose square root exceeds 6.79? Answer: 1.7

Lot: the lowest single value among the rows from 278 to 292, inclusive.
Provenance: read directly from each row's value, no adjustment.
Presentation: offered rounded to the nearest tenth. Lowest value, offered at 42.3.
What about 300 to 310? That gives 44.5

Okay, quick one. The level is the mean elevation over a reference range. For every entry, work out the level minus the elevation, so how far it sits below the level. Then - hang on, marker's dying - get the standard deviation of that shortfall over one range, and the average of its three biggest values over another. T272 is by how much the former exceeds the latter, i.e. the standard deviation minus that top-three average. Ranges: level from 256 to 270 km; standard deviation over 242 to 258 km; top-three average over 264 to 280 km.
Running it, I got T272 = -9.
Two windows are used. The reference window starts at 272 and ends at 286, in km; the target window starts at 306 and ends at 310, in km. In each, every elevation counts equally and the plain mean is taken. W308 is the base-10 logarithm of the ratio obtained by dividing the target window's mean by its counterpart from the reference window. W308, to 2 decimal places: 0.05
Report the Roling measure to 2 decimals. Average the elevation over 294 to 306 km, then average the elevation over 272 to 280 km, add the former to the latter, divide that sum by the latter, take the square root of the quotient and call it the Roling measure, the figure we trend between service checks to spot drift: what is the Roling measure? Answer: 1.55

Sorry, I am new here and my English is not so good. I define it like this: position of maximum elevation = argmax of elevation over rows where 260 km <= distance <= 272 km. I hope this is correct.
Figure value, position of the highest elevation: 261.0 km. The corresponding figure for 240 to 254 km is 249.0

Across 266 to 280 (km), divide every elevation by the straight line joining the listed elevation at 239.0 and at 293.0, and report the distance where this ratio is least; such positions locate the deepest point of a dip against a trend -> 269.0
